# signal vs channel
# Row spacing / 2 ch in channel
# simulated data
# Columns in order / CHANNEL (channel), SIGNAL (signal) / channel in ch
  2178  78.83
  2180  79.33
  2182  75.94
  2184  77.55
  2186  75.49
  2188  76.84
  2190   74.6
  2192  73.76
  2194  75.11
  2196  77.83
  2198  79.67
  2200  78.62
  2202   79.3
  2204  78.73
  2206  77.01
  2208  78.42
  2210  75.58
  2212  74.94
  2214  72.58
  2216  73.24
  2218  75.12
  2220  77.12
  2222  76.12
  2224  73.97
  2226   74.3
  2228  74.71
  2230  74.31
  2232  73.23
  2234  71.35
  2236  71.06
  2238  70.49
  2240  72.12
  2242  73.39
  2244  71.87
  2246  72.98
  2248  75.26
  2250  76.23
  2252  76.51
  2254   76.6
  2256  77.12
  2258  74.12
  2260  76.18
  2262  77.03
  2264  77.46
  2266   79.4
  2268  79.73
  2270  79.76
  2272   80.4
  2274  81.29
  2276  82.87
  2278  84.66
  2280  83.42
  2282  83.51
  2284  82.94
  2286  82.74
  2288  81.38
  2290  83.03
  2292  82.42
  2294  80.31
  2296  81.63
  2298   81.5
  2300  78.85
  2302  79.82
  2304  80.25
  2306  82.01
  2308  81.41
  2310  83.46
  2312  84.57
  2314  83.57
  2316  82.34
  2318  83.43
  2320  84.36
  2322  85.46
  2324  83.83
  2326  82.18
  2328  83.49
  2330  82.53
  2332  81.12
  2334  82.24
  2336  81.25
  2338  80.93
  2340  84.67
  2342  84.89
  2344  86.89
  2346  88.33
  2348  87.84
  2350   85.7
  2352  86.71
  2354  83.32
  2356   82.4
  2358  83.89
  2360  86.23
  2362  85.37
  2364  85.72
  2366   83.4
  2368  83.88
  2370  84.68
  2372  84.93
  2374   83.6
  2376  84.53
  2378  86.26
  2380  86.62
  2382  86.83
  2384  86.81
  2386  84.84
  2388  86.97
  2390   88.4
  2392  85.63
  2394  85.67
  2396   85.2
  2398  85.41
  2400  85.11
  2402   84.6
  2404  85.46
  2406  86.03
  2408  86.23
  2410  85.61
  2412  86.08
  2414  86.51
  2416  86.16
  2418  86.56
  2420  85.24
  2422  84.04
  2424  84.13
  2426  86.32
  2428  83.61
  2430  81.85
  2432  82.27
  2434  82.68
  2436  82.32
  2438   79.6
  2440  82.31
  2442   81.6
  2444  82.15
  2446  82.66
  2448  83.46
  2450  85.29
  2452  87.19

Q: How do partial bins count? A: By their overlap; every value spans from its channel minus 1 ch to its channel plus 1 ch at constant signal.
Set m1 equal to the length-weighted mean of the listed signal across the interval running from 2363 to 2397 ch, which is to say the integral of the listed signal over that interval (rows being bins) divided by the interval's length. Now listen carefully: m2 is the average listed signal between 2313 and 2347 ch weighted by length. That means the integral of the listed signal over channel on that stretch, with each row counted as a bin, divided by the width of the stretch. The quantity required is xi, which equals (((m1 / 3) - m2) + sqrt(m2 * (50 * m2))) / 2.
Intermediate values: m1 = 86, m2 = 83.6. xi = 268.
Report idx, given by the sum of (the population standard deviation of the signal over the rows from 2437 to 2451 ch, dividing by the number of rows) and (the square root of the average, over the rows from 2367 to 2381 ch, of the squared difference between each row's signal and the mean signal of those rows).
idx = 2.7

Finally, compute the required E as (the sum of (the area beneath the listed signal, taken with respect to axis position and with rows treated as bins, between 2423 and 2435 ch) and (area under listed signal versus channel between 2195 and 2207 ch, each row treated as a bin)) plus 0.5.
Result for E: 1945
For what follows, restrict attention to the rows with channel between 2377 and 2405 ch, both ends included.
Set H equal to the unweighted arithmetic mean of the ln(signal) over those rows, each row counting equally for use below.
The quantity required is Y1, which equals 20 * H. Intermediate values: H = 4.454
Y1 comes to 89.1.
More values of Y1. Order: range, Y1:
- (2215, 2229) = 86.3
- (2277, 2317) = 88.2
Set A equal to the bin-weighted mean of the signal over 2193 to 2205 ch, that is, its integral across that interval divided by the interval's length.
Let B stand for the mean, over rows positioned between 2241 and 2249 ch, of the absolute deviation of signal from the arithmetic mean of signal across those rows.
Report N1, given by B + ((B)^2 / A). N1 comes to 1.0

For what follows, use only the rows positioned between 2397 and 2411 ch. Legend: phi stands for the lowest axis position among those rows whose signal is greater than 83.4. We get 2398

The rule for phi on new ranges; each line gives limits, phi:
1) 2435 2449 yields 2448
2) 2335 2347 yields 2340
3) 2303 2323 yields 2310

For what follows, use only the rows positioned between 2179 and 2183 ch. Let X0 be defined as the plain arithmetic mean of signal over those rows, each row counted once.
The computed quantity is 78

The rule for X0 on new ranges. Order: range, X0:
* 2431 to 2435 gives 82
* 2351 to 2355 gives 85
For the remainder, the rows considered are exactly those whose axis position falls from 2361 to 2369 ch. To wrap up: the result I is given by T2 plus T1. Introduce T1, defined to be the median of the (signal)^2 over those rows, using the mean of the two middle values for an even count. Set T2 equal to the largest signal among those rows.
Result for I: 7248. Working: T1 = 7162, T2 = 85.72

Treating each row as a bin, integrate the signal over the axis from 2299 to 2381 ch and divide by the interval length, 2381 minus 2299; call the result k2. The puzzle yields 83.8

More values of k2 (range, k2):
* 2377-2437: 85.3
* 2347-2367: 85.1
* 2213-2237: 73.9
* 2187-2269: 75.5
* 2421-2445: 82.7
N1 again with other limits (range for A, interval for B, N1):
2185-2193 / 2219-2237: 1.5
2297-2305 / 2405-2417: 0.2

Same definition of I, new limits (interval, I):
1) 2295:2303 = 6588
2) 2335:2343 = 6970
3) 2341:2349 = 7721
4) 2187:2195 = 5680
